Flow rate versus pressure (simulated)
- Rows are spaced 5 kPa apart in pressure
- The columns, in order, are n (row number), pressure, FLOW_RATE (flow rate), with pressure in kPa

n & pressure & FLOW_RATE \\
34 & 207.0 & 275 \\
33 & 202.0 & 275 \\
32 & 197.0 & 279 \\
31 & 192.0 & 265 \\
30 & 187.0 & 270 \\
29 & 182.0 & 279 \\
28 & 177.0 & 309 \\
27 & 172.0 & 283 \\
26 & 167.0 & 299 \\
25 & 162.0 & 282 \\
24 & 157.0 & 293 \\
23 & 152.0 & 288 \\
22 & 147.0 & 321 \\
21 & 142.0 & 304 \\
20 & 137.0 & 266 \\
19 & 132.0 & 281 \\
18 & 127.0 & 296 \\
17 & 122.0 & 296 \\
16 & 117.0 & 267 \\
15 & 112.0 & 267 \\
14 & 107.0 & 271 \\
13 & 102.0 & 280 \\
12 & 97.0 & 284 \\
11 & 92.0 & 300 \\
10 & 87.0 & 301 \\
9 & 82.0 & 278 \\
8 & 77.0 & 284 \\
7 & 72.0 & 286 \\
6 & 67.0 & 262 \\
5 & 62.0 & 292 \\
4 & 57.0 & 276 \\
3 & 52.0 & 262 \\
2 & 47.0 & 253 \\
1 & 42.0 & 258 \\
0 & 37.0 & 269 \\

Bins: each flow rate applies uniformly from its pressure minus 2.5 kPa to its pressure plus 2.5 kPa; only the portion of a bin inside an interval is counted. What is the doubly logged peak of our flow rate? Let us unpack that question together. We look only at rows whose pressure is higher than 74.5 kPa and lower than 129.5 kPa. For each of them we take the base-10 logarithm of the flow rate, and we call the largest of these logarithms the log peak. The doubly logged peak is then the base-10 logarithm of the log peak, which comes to 0.3942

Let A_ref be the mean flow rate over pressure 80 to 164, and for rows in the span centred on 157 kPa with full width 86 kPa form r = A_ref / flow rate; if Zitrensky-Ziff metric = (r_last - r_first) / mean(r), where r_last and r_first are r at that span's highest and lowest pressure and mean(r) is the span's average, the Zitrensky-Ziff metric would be -0.046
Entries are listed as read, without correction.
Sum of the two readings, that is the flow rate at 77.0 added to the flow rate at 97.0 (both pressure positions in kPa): 568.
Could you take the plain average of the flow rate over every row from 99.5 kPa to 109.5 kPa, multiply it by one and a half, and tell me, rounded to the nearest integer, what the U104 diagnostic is 413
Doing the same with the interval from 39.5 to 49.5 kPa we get 383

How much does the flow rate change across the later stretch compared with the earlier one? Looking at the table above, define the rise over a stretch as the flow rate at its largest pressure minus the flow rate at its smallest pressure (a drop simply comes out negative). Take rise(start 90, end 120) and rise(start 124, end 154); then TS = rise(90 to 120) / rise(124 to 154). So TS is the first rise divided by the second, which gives 4.1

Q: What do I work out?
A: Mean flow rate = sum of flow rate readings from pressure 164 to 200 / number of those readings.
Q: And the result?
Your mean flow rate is 283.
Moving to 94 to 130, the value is 280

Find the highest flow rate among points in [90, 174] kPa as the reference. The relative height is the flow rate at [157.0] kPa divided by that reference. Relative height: 0.913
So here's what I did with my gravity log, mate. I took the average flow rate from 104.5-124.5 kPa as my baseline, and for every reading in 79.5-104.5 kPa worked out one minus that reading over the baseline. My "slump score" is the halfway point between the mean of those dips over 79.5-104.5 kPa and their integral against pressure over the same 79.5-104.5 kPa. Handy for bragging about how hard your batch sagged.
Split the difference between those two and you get -0.6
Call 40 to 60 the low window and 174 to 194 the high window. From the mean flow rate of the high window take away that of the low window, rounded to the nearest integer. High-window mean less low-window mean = 18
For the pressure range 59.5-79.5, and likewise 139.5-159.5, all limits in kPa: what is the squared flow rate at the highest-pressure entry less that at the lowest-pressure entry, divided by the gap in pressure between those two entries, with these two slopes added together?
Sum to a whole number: -745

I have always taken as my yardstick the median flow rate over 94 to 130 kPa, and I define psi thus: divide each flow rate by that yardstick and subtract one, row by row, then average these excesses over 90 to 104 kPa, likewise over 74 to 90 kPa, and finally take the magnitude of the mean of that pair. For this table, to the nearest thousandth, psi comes 0.028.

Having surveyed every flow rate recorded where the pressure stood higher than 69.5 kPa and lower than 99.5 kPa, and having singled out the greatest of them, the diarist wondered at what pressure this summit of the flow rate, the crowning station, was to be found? 87.0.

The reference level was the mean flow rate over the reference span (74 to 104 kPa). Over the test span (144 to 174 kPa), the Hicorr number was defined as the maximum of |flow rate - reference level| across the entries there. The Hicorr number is 33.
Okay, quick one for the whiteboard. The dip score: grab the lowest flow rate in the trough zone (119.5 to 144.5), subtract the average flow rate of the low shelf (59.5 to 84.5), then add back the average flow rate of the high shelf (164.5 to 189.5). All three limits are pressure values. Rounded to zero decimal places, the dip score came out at 274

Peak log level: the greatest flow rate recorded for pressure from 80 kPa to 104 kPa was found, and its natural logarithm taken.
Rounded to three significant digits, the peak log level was 5.71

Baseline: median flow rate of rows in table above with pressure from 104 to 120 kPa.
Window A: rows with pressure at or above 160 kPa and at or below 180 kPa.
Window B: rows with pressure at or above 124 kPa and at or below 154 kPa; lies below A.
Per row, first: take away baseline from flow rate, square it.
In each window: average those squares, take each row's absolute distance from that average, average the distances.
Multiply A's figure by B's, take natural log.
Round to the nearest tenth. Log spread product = 13.0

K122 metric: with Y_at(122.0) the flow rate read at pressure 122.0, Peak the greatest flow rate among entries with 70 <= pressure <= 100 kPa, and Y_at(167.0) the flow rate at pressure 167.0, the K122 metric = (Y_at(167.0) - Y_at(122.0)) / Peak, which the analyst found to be 0.010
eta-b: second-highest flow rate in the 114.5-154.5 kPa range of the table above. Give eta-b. 304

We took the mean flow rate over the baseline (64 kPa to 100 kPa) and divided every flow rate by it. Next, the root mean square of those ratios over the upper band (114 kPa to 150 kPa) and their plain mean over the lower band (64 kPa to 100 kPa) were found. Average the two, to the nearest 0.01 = 1.01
